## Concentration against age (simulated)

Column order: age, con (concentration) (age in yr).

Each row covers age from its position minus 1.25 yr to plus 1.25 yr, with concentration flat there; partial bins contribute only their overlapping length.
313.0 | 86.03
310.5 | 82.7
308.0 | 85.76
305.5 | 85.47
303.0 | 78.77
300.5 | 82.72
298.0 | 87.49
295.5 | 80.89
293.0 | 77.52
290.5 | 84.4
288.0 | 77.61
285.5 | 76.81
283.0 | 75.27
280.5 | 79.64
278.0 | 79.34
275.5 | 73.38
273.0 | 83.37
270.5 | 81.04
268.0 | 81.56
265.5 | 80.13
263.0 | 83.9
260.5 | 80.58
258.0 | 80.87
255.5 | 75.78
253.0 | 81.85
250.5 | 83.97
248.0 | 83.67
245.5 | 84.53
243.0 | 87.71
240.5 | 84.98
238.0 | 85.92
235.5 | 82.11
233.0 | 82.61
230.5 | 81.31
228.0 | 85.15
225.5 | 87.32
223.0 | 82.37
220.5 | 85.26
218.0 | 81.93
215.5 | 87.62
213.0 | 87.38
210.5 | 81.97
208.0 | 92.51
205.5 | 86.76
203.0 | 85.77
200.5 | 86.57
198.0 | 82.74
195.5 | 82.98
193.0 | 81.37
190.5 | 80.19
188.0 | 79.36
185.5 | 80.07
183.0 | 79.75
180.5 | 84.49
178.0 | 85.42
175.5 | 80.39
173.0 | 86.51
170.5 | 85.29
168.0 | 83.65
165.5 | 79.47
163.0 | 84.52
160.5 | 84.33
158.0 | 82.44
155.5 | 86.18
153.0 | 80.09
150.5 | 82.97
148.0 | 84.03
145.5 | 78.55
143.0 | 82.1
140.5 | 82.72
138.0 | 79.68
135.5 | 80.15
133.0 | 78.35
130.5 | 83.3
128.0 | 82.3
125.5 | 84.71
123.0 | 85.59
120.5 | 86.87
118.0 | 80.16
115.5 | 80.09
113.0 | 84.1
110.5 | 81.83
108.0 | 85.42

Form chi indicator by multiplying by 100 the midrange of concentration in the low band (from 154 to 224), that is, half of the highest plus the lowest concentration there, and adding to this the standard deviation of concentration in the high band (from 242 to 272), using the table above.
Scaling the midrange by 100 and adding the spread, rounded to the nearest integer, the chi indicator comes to 8596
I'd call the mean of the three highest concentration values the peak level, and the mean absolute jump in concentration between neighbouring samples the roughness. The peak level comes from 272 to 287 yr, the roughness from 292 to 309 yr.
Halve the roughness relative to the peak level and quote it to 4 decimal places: 0.0265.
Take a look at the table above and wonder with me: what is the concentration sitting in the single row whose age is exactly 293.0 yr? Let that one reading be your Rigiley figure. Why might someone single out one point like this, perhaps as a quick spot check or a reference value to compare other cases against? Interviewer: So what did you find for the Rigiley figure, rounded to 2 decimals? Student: 77.52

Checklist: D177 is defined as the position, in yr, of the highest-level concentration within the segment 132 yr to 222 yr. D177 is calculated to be 208.0 yr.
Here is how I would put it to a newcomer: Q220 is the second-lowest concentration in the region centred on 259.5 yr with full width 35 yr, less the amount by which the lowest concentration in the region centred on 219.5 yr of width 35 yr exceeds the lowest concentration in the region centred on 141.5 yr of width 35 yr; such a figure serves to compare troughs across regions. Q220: 72.8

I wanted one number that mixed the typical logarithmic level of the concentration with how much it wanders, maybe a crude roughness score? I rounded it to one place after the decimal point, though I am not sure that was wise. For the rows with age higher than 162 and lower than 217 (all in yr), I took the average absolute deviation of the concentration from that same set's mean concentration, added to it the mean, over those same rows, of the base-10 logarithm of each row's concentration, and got 4.7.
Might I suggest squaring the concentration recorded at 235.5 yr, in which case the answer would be 6742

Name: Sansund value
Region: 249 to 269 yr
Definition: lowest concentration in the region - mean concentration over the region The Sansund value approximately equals -5.3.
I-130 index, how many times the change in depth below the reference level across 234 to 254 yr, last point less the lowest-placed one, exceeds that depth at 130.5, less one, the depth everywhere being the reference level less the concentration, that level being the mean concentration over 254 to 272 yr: -1.1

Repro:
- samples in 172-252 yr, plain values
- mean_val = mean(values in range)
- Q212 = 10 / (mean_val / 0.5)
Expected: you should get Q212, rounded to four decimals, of 0.0595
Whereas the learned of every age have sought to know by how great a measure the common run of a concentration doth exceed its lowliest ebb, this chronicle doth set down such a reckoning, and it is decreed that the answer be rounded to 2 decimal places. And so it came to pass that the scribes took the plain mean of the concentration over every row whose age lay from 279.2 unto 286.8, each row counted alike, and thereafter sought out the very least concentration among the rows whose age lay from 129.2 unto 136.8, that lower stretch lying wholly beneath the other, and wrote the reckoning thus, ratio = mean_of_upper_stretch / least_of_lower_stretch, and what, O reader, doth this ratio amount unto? 0.99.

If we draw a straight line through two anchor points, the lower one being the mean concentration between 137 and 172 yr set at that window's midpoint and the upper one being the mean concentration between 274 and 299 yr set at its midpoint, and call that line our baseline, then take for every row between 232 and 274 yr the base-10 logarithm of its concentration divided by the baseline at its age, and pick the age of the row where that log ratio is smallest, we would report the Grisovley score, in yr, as 255.5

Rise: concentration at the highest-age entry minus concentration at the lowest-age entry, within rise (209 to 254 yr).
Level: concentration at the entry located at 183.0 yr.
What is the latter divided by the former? -665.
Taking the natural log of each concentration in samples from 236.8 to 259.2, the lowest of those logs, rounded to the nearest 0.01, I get 4.33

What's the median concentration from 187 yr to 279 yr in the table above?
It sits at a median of 83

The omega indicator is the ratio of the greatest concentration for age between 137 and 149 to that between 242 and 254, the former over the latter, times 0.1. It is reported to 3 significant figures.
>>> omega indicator 0.0958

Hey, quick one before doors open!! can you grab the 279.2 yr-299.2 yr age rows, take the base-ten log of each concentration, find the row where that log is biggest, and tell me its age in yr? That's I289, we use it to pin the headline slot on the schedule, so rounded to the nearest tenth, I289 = 298.0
